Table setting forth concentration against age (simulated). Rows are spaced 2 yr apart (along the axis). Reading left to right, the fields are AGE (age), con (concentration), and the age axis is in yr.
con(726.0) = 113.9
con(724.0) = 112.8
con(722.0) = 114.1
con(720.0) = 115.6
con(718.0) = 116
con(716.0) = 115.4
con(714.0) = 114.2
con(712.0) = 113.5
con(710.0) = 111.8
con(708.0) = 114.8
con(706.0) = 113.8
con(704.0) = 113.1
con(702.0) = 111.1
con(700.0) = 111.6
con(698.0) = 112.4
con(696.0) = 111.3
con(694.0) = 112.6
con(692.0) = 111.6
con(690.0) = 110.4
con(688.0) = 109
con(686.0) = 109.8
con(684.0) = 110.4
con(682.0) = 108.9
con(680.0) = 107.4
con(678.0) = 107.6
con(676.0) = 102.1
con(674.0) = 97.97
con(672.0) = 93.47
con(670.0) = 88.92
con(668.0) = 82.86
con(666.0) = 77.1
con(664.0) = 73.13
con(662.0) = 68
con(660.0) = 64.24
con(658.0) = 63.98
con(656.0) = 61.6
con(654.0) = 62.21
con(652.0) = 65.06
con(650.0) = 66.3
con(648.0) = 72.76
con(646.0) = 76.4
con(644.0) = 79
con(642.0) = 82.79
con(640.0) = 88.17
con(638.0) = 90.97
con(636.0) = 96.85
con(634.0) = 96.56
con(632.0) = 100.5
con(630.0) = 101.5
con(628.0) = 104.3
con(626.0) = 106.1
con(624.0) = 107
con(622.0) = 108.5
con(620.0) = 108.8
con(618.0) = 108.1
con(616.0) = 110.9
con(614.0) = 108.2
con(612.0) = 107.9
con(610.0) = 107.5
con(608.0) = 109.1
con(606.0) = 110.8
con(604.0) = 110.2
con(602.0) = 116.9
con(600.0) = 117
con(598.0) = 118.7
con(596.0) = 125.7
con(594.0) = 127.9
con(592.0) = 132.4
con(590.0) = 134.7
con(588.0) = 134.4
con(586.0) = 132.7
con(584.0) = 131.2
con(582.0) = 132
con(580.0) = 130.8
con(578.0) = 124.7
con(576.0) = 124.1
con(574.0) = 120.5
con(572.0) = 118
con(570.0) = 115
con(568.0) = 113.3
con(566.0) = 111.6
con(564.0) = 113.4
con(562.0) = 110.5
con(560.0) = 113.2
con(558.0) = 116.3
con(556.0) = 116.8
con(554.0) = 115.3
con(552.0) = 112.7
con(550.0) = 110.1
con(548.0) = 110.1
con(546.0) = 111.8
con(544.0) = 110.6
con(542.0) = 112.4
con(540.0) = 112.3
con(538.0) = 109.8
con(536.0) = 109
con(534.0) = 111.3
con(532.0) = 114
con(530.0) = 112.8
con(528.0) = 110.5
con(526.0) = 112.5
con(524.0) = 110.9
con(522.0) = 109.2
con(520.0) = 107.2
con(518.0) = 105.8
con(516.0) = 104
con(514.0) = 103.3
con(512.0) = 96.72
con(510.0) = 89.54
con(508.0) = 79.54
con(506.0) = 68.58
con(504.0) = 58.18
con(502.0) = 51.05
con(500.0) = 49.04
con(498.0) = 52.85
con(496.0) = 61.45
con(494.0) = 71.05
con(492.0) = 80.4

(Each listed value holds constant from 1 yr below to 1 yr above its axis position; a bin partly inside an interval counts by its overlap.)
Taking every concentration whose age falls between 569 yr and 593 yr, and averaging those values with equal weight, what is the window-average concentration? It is 128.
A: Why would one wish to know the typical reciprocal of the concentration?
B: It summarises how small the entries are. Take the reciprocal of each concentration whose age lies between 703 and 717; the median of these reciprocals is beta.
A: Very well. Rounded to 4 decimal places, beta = 0.0088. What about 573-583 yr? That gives 0.0080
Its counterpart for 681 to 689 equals 0.0091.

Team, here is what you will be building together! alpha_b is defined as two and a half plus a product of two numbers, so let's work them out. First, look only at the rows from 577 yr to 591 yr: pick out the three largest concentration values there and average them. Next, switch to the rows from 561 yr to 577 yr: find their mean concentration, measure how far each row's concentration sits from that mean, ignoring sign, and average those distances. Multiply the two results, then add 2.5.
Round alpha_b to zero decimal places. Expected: 511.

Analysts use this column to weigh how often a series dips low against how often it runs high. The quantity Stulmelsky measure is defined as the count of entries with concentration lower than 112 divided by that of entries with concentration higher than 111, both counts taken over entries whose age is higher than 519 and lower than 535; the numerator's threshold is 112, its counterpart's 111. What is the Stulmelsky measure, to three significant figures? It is 1.25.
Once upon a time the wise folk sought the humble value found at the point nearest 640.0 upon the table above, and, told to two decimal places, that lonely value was 88.17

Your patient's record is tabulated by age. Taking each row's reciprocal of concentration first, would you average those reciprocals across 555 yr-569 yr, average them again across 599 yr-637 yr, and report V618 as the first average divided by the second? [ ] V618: 0.94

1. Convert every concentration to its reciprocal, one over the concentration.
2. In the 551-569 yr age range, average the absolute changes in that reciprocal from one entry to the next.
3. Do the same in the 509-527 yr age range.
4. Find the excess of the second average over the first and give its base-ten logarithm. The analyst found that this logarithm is -3.9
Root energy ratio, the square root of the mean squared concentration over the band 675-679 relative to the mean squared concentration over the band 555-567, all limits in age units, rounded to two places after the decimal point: 0.92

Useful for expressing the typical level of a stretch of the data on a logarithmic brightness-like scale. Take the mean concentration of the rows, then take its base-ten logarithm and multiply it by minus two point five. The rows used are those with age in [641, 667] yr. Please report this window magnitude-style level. -4.62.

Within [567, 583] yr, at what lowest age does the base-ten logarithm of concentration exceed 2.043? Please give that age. 568.0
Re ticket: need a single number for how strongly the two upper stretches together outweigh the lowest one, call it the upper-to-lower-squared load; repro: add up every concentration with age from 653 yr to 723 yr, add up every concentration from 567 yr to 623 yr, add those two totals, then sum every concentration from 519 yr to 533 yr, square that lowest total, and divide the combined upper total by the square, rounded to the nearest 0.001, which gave 0.011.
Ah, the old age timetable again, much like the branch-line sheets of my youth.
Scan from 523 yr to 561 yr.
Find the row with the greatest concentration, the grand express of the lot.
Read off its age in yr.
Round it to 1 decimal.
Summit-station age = 556.0 yr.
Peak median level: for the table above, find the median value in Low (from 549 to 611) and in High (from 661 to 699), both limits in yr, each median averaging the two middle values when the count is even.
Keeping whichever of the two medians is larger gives 116.9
